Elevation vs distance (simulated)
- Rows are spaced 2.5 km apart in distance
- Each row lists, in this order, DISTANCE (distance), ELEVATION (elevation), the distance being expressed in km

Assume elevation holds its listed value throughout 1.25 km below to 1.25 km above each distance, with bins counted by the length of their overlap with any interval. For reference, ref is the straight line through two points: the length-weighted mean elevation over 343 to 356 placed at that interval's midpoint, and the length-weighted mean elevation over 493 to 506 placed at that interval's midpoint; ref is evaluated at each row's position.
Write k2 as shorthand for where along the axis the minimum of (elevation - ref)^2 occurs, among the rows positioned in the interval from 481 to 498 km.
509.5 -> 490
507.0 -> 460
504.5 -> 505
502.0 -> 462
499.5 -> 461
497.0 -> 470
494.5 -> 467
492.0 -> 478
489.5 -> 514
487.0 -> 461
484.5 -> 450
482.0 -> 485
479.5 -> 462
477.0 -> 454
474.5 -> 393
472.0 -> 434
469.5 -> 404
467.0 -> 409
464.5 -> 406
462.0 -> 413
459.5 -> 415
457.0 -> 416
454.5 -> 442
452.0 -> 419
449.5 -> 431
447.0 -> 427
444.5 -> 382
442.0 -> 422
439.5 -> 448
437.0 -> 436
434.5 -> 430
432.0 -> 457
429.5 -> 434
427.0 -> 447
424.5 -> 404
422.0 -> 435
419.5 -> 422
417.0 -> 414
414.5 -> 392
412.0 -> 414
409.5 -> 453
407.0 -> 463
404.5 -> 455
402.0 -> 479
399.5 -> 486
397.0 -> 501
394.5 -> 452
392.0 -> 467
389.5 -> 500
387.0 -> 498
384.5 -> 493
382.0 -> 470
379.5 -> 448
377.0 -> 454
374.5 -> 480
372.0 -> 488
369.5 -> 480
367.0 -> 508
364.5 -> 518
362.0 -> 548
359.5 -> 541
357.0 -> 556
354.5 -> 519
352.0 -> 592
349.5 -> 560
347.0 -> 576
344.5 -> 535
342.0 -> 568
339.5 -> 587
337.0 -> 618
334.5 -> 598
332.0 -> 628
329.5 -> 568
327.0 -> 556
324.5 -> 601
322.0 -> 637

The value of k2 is 492.0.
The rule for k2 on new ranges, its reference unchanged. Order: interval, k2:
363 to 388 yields 364.5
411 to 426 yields 422.0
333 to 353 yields 349.5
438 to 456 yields 454.5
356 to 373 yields 362.0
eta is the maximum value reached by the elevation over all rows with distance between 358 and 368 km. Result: 548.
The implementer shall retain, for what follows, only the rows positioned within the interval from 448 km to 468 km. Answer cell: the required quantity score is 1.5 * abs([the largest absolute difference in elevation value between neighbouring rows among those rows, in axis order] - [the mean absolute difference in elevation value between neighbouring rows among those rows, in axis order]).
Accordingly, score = 23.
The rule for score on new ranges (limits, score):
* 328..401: 72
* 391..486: 60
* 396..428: 34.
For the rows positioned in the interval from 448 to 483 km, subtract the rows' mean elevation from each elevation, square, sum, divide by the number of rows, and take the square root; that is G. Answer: 25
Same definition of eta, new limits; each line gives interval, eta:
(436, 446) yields 448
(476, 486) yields 485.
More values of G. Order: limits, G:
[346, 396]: 42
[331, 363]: 31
